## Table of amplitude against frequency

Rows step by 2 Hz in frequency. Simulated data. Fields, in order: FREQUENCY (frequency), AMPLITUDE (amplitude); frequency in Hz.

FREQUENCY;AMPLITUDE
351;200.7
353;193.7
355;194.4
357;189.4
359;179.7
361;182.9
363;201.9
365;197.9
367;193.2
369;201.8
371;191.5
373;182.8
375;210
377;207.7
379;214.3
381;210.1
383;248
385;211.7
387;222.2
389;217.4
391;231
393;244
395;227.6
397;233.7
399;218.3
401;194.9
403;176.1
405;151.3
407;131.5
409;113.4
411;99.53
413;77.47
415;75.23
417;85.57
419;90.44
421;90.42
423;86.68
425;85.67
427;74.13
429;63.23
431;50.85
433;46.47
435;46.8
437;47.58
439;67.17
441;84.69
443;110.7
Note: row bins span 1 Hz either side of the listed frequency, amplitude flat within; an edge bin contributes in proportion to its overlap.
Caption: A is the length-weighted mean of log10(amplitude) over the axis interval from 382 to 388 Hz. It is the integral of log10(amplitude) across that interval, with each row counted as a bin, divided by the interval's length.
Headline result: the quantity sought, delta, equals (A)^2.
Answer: 5.5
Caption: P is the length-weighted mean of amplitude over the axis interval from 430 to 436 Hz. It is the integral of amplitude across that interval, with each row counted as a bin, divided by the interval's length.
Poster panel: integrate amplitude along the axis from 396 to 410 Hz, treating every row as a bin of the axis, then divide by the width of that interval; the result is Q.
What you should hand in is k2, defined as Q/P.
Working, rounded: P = 48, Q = 174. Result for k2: 3.6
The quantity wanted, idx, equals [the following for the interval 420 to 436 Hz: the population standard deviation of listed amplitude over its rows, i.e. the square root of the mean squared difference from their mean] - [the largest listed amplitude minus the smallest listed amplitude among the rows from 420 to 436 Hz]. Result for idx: -27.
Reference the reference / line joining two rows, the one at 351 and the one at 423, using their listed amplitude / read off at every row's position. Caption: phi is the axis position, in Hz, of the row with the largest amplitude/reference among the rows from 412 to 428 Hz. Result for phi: 425 Hz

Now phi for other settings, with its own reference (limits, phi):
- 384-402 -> 397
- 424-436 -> 425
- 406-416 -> 407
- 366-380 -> 379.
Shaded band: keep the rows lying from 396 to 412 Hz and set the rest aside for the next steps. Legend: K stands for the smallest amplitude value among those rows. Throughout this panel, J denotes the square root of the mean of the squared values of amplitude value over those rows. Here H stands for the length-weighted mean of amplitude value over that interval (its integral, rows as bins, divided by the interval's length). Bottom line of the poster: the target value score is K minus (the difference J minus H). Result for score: 93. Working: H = 165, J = 171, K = 99.53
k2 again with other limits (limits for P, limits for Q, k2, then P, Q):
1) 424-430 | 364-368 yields 2.6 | 74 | 196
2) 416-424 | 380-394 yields 2.6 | 88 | 226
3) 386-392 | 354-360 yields 0.8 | 224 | 188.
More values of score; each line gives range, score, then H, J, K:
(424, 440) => 45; 60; 62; 46.47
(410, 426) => 75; 86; 87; 75.23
